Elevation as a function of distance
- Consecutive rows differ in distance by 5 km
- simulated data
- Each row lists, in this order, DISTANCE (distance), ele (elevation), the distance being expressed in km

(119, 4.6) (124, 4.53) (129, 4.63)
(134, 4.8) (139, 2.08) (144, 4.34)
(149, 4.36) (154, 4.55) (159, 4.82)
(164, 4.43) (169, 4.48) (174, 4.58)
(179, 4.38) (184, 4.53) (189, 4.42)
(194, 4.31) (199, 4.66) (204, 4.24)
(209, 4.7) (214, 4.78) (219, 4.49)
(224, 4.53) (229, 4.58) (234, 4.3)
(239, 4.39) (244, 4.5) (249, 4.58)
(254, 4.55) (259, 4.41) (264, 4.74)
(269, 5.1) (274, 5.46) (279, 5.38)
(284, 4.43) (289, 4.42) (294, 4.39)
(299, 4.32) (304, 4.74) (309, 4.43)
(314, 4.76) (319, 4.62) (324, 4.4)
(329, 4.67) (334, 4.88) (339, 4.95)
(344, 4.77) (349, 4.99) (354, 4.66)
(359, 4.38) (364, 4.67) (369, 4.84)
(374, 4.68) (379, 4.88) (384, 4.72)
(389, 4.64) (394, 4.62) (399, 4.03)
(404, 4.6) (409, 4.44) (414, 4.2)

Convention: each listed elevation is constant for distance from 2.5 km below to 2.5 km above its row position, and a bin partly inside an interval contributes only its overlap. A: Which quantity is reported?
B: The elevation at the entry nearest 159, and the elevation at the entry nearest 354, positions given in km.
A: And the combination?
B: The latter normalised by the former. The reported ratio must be 0.97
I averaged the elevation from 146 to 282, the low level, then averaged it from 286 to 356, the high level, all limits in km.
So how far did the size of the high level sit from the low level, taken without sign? 0.04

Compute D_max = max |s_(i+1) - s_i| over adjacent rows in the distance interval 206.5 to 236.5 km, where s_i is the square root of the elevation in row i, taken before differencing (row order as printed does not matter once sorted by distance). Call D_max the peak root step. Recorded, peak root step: 0.067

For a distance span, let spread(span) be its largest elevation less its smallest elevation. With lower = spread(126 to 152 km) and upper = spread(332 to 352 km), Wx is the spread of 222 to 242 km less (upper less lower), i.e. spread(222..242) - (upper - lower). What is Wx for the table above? 2.8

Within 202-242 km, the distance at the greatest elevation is 214 km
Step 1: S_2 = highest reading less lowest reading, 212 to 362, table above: 1.2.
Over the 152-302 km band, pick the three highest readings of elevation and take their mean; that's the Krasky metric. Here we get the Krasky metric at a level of 5.3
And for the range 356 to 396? 4.8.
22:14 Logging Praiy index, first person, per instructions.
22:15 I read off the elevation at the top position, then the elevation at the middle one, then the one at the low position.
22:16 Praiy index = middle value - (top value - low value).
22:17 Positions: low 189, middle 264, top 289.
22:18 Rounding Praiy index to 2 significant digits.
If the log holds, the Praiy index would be 4.7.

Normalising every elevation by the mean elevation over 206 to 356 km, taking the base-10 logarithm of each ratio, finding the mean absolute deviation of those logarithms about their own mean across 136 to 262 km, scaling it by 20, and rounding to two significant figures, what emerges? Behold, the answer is 0.55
